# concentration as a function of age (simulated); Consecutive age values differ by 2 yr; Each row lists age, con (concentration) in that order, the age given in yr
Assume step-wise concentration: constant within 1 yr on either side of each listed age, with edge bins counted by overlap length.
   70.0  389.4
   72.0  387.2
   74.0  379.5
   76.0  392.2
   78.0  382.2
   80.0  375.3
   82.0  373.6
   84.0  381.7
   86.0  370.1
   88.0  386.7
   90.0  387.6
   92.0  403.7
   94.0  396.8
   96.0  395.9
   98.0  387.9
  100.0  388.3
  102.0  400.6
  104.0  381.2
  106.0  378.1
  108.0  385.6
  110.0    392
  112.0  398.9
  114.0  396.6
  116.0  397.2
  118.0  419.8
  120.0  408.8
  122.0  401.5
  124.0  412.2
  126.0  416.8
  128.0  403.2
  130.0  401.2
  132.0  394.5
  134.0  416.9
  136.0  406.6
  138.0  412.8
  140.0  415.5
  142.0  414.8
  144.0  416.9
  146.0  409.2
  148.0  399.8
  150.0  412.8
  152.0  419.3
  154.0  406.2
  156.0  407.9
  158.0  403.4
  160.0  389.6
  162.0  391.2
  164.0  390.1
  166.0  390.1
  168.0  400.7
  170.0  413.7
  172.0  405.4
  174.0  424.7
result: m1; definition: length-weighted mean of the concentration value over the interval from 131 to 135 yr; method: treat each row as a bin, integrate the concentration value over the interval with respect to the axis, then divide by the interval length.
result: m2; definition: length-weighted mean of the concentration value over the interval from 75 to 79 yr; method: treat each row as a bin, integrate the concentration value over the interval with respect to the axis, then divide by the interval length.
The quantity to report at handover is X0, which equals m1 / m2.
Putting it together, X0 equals 1.05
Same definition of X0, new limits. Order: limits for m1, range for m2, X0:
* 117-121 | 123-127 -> 1.00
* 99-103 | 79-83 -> 1.05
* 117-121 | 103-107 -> 1.09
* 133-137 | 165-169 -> 1.04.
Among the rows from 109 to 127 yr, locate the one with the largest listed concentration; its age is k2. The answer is 118.0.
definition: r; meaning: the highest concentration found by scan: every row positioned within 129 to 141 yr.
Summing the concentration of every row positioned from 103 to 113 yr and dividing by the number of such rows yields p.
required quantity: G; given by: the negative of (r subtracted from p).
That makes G 30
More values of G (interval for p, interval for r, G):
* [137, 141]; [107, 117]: -15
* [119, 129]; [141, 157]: 11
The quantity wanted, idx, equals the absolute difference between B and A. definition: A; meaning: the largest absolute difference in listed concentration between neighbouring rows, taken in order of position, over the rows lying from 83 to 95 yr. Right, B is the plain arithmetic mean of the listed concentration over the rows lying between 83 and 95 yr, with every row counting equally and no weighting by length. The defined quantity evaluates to 371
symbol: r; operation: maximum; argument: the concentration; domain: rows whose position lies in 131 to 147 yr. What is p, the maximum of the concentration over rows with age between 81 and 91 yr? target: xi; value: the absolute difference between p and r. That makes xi 29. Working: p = 387.6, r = 416.9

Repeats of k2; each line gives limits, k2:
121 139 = 134.0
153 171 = 170.0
